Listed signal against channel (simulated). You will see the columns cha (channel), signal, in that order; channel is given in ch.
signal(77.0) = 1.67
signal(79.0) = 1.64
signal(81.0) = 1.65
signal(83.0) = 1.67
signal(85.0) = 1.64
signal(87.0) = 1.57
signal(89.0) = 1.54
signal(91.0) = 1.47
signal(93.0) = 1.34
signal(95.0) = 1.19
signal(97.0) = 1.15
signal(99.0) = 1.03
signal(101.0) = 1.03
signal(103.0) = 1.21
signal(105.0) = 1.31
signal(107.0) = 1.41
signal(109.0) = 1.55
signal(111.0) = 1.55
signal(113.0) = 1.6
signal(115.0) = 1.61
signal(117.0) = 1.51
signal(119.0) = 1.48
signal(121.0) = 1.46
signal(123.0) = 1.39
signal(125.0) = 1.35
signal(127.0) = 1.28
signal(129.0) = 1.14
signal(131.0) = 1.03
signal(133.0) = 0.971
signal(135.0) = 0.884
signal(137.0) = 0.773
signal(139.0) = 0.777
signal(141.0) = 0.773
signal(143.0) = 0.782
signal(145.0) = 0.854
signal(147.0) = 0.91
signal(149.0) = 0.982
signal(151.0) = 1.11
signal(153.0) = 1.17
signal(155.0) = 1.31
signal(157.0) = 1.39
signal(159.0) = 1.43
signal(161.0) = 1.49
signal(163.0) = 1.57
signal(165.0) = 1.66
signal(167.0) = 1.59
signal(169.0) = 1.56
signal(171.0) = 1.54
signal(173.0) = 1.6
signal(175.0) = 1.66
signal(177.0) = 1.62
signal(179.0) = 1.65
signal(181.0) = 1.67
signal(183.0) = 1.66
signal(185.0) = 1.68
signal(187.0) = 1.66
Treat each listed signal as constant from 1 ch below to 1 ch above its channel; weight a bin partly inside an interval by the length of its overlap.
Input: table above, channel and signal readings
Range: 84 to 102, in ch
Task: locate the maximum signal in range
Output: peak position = 85.0 ch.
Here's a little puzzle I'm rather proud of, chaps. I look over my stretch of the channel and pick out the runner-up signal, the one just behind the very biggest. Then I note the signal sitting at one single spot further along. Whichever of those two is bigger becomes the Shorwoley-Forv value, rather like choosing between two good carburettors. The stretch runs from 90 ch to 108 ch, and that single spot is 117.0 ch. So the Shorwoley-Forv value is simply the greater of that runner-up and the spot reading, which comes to 1.51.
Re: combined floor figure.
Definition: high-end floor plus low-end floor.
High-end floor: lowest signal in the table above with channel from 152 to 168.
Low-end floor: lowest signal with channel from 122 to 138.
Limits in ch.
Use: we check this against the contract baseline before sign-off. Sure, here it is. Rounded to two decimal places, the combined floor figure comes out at 1.94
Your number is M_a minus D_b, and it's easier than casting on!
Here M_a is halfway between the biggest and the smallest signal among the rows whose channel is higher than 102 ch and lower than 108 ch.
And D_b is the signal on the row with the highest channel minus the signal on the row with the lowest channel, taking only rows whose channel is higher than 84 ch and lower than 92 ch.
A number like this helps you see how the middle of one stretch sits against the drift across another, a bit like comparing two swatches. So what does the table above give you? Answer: 1.5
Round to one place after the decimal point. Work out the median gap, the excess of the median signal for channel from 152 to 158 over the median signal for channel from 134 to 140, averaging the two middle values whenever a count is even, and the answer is 0.5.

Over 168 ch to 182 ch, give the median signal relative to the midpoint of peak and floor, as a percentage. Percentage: 101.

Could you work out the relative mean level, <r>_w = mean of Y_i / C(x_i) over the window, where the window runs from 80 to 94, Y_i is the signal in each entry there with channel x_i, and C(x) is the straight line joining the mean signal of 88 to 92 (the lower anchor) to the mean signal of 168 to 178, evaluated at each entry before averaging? 1.04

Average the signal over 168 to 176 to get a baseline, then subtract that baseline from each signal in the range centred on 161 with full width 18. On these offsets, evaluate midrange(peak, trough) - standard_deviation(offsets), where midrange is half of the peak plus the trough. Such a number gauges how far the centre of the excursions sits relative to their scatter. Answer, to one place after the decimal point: -0.3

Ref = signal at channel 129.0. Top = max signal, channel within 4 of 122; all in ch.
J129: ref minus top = -0.34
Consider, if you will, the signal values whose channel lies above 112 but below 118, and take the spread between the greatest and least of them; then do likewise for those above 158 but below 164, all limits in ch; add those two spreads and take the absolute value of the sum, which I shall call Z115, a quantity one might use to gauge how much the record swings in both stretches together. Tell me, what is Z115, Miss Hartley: 0.24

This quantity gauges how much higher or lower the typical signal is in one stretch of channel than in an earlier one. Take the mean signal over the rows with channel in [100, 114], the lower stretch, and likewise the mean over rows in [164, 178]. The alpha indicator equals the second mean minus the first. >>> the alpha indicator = 0.22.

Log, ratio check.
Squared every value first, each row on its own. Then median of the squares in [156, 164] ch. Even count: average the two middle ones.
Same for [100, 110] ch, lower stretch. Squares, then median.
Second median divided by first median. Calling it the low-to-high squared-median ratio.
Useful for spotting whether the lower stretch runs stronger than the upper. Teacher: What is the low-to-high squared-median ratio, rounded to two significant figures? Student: 0.80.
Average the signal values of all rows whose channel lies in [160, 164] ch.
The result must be 1.53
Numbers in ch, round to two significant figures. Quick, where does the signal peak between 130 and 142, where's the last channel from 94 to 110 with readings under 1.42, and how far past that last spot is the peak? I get 24 ch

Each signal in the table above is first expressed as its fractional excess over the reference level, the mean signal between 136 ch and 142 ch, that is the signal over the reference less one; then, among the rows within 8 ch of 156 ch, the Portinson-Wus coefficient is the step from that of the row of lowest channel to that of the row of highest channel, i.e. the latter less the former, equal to 0.76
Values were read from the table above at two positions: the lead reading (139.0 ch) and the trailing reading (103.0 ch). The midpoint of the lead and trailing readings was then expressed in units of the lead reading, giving 1.28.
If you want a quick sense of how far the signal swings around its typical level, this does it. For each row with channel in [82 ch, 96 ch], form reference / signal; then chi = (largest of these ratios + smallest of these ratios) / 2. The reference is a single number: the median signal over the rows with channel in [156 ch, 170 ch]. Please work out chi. 1.12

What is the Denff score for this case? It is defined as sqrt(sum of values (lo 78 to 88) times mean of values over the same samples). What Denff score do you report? 3.7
